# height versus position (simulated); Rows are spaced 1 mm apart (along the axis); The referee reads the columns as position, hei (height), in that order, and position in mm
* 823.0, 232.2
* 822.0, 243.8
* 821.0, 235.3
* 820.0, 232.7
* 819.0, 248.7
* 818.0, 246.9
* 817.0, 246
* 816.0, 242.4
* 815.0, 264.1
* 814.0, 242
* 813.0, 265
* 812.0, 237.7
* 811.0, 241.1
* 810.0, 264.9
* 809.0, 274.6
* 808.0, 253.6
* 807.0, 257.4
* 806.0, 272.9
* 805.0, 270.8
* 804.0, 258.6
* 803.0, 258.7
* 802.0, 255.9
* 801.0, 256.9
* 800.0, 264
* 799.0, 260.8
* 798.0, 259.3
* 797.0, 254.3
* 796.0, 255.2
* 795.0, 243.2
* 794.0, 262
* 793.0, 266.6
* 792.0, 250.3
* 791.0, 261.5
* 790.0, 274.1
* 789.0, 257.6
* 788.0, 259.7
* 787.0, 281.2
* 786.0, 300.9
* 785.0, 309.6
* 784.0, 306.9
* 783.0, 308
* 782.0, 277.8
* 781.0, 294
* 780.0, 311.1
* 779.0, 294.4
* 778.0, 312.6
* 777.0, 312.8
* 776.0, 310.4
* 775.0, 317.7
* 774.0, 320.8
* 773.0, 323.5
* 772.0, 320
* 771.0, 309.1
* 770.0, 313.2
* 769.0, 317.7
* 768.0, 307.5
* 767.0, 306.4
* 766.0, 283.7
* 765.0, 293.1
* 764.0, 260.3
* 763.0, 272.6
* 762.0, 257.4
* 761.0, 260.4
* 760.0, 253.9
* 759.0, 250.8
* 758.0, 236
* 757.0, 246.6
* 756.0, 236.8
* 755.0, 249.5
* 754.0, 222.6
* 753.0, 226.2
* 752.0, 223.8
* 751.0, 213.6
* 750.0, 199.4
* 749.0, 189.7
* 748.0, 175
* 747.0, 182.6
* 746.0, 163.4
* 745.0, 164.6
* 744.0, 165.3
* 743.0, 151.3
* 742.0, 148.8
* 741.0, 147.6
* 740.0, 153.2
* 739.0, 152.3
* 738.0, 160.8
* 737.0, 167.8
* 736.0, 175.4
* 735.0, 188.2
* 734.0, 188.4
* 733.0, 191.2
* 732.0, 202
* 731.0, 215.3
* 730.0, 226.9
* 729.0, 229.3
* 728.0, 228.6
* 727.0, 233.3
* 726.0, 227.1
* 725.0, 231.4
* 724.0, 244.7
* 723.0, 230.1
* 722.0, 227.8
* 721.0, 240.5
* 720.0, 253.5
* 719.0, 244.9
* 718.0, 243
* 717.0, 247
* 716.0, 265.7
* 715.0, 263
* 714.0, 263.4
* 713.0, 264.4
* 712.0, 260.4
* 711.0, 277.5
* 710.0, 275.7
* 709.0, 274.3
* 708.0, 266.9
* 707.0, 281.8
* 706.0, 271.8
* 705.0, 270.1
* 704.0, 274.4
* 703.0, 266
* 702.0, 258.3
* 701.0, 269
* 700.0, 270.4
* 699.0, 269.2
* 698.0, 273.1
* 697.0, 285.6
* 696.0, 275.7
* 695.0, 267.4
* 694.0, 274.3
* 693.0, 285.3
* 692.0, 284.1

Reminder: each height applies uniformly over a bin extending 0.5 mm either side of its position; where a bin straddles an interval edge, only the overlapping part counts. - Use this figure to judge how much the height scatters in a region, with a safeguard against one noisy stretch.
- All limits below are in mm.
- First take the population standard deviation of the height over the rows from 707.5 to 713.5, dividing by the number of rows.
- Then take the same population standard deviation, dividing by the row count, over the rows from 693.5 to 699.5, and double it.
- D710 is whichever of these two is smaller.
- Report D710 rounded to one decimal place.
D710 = 6.3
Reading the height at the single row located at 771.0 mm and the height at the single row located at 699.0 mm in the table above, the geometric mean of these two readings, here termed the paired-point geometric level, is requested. 288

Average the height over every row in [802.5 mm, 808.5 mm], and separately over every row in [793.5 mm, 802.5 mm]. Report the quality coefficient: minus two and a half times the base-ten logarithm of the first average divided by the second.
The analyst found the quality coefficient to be 0.0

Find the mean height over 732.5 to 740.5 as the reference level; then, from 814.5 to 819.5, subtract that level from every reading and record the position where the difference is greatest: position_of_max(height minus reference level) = 815.0 mm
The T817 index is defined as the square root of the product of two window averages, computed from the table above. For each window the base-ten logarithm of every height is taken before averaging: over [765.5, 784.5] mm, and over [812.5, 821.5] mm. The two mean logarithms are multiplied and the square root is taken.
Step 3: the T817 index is 2.44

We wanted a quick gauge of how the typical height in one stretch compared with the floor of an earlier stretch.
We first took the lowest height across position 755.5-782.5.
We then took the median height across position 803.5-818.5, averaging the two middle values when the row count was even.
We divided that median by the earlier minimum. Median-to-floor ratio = 1.1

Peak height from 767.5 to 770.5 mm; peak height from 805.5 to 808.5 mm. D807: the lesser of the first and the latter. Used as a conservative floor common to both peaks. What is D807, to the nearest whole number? 273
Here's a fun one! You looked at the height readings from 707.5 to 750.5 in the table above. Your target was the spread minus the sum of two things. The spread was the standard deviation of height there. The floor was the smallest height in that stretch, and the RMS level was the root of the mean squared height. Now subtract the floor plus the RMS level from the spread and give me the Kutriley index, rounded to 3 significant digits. -324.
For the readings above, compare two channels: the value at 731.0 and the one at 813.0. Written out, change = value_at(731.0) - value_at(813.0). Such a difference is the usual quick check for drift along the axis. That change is -50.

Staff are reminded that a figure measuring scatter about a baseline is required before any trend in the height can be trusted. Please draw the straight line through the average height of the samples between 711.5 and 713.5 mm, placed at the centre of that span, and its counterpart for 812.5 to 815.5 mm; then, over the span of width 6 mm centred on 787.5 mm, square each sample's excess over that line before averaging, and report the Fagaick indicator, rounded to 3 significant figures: 862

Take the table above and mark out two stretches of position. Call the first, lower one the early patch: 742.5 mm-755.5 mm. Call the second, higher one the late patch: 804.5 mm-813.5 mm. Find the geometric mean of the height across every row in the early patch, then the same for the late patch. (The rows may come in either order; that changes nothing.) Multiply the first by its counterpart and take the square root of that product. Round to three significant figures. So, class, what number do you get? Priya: 223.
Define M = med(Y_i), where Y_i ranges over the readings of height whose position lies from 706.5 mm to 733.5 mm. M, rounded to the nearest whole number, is 245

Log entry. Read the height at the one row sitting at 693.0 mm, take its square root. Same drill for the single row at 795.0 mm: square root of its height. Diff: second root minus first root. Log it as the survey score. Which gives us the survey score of -1.3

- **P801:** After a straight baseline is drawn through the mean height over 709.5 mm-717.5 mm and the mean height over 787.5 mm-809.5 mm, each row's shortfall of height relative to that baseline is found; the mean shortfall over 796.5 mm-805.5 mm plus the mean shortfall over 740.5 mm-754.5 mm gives 79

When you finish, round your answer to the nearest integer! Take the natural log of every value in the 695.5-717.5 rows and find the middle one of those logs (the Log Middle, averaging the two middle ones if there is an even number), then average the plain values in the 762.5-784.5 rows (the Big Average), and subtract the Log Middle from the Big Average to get 298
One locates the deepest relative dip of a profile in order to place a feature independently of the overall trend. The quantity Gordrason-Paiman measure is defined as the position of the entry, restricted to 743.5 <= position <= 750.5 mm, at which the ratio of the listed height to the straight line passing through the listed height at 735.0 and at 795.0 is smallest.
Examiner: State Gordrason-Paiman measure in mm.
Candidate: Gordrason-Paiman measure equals 746.0 mm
